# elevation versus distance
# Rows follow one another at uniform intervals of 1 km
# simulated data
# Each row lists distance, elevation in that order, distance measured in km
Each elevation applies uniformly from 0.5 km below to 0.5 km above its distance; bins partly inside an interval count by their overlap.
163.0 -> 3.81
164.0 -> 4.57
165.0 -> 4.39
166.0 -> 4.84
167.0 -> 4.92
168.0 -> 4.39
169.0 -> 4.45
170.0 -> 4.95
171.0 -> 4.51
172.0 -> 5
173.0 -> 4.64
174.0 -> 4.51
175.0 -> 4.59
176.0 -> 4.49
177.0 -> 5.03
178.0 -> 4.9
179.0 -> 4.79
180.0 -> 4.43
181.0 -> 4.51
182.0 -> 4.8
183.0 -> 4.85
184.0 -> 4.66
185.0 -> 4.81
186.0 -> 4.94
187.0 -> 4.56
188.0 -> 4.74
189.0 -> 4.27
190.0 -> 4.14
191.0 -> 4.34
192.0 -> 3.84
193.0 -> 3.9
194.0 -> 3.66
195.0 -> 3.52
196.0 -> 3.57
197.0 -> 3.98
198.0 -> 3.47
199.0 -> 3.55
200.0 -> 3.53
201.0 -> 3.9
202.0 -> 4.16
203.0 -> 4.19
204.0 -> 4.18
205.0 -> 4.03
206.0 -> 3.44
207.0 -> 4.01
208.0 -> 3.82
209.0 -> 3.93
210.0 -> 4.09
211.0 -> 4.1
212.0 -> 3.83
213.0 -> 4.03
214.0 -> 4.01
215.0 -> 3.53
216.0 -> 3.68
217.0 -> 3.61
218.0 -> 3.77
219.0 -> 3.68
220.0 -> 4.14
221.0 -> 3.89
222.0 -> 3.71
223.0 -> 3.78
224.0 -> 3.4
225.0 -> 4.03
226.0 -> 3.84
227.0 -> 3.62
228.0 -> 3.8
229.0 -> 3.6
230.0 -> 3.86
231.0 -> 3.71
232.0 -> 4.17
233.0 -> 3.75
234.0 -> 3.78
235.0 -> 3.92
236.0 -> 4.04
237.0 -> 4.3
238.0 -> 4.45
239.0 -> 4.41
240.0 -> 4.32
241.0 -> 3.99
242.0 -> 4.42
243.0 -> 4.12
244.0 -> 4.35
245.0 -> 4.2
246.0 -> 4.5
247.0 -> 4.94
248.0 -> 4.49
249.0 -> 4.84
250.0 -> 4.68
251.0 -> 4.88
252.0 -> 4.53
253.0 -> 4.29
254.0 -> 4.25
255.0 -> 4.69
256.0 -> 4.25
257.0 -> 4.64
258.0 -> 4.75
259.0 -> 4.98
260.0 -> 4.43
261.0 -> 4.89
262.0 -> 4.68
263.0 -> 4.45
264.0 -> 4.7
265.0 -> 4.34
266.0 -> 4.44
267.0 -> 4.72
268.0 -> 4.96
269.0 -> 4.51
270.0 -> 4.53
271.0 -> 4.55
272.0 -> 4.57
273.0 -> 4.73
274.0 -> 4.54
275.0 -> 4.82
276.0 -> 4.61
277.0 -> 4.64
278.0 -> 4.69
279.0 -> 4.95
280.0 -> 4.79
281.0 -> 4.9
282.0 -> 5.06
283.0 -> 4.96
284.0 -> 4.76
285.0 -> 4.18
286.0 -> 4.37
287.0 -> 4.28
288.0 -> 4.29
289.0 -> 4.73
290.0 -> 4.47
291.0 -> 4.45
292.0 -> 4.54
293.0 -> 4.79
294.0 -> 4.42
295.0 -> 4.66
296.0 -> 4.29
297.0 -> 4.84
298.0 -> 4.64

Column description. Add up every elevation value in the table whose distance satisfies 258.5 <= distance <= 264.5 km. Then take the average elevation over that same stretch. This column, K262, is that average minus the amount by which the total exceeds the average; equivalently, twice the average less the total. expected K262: -18.8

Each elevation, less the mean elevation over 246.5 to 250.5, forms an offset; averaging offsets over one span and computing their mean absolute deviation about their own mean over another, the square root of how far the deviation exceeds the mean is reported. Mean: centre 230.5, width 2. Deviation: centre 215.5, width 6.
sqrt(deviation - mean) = 1.1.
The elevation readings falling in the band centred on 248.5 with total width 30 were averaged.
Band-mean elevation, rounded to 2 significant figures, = 4.4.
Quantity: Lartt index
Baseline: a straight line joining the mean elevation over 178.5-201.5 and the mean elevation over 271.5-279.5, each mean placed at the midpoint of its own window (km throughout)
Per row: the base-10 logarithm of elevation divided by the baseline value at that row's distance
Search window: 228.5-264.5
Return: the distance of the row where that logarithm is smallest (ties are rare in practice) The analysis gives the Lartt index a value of 229.0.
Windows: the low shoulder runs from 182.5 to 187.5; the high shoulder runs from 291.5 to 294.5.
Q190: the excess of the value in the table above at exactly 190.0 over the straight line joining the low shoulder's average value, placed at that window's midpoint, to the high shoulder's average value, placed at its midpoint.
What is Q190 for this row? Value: -0.6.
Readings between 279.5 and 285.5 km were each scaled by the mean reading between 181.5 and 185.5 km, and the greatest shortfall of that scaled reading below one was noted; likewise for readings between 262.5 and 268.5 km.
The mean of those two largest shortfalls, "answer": 0.11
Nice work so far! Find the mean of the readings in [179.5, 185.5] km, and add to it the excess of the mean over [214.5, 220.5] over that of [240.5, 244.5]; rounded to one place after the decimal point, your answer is 4.2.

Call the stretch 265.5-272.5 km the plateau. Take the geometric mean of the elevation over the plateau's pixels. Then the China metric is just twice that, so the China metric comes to 9.22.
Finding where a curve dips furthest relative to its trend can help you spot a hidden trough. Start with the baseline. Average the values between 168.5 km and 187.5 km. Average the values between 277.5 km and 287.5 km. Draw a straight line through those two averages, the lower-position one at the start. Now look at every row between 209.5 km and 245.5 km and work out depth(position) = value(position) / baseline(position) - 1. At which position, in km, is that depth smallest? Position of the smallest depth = 224.0 km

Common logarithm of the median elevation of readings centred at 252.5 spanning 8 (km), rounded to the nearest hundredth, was 0.66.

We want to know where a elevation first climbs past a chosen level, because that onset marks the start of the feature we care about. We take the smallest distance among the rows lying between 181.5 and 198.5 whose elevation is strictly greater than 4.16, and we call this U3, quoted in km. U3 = 182.0 km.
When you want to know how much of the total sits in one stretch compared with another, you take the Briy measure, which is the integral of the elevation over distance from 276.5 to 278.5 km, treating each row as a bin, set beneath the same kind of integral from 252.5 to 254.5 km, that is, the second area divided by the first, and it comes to 0.92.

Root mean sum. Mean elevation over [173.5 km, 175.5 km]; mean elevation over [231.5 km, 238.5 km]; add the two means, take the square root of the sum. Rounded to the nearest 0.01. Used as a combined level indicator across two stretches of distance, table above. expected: 2.93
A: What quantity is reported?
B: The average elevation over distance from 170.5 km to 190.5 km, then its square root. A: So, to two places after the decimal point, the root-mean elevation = 2.16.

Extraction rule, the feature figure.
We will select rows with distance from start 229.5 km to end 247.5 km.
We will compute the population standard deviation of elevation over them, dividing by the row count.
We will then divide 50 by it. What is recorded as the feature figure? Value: 162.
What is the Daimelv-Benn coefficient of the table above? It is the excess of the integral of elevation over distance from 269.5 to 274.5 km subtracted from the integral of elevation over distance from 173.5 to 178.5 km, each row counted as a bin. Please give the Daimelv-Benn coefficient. 0.6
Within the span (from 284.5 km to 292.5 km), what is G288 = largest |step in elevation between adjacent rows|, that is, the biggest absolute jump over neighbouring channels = 0.440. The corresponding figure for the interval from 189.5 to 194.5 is 0.500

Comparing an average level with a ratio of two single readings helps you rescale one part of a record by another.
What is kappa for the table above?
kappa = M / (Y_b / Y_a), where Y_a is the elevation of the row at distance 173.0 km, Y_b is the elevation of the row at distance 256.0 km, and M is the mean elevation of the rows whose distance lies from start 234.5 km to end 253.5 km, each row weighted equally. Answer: 4.8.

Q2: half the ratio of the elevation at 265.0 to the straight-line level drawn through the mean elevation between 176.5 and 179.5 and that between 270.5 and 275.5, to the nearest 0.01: 0.47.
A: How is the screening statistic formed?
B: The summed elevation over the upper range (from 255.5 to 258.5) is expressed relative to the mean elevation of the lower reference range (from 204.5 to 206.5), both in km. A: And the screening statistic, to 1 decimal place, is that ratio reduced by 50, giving -46.3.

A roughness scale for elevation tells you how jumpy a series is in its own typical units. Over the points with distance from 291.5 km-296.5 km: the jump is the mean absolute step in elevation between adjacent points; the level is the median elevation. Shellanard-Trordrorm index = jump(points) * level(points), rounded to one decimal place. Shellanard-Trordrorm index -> 1.4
